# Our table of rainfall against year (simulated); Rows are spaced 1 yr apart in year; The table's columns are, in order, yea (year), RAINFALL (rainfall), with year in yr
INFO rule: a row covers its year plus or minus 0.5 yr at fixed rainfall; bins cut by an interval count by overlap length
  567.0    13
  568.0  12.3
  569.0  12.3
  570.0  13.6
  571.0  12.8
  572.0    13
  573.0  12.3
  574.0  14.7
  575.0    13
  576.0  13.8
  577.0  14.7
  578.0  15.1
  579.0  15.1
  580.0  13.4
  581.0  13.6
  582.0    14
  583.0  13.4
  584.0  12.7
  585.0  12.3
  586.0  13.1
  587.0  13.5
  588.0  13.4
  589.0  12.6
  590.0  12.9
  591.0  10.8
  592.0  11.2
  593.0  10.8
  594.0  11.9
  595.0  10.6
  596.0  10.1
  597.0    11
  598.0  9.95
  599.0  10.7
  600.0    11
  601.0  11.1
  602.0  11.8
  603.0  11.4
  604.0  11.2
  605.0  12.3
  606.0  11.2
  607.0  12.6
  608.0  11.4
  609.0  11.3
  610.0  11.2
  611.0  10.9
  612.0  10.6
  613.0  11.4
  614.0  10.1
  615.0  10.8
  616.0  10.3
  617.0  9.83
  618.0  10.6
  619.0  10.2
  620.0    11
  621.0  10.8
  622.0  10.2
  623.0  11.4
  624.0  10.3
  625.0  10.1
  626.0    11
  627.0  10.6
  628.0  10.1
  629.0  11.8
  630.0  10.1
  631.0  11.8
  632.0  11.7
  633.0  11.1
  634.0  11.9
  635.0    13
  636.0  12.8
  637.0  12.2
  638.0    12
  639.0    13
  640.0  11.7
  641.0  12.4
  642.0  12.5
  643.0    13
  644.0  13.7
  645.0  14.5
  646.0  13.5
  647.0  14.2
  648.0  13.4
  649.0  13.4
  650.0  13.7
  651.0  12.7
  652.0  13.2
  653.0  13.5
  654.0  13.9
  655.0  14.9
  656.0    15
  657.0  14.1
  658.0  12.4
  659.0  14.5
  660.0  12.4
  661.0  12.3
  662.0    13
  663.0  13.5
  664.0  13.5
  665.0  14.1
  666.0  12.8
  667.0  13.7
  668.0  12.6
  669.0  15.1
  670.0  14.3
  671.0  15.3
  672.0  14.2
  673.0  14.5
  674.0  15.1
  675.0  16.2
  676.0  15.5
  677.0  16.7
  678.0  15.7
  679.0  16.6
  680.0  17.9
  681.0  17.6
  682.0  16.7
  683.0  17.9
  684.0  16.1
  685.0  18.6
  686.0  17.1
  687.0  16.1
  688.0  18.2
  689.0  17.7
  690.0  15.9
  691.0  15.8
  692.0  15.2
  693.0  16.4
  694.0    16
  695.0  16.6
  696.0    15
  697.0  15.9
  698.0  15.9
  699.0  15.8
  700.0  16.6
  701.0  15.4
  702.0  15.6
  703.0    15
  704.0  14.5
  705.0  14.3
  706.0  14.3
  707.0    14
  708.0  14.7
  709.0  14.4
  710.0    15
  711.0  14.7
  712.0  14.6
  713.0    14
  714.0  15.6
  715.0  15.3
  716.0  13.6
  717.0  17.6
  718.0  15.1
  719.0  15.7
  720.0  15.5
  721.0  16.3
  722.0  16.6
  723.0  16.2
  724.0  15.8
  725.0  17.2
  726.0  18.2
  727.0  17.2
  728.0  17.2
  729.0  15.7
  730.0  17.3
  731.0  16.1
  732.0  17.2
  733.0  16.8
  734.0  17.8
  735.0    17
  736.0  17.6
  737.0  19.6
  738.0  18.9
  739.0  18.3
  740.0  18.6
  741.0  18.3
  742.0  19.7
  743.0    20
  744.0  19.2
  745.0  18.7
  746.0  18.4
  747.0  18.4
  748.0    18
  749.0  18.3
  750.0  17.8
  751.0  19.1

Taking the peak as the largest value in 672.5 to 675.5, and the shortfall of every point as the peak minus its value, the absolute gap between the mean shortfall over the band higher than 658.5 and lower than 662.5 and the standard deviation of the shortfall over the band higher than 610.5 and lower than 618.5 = 2.7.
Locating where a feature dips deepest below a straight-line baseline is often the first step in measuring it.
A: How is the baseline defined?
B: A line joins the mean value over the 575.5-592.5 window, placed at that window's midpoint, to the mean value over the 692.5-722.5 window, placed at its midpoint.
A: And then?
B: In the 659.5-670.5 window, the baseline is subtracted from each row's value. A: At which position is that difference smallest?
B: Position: 661.0 yr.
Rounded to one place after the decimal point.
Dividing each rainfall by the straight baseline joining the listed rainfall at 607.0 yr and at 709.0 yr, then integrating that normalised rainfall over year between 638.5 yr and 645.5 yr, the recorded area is 6.9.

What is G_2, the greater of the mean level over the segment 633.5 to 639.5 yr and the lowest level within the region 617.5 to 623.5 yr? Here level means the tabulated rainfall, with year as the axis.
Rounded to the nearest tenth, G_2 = 12.5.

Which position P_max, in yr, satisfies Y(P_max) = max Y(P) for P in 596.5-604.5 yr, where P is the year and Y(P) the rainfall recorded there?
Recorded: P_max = 602.0 yr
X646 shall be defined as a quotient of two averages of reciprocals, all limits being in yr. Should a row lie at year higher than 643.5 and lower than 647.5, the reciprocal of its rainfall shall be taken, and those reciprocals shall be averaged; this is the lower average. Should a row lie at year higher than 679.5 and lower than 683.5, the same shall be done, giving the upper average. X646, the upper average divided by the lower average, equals 0.80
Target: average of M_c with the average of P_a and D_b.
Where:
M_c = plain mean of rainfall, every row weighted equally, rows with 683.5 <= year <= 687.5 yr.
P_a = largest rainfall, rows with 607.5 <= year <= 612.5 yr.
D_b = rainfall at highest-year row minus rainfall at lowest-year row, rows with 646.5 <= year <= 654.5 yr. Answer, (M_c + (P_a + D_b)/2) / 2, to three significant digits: 11.3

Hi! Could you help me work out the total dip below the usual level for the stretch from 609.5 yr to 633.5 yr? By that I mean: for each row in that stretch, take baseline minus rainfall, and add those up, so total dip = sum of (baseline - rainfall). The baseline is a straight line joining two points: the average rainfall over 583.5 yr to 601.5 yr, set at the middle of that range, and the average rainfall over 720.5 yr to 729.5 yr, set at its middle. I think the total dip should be 48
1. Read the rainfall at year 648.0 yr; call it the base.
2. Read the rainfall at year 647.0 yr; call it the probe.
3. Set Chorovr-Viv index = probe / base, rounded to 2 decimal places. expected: 1.06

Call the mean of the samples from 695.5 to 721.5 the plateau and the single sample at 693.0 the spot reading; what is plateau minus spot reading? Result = -1.2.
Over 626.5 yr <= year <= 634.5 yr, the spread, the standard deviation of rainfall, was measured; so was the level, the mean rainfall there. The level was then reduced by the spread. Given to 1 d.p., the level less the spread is 10.4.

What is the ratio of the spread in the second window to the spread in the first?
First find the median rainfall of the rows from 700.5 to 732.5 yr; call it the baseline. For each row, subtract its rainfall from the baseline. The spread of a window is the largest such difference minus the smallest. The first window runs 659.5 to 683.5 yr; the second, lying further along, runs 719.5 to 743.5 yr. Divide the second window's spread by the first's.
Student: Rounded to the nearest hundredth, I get 0.80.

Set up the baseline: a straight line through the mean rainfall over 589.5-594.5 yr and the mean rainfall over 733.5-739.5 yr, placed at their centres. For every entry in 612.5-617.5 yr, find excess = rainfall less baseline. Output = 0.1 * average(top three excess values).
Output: -0.17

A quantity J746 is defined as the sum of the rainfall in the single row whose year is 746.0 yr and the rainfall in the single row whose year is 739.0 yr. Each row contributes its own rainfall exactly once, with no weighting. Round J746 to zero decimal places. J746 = 37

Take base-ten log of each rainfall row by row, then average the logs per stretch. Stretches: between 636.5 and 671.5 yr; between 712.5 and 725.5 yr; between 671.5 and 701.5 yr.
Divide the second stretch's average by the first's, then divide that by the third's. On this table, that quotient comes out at 0.88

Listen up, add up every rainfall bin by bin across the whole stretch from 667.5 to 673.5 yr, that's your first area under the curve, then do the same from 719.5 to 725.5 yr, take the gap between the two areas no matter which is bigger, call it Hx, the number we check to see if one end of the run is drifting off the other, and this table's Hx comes 12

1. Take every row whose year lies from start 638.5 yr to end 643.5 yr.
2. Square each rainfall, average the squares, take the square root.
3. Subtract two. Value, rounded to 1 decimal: 10.5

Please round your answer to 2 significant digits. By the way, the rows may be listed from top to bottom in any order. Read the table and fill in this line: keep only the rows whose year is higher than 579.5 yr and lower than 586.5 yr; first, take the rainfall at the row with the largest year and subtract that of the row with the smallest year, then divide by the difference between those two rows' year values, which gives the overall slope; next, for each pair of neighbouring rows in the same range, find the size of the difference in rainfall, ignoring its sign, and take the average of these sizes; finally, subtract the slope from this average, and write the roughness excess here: 0.57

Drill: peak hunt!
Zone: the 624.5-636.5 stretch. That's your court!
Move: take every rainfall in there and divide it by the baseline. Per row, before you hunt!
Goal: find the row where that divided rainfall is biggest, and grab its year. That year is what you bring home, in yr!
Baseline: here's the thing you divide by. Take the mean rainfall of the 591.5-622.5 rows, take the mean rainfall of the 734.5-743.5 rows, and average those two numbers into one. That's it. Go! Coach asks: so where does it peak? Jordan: 635.0 yr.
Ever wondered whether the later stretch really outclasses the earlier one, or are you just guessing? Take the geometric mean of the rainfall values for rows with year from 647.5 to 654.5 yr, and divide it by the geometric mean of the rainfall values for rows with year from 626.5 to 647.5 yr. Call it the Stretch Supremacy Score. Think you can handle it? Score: 1.10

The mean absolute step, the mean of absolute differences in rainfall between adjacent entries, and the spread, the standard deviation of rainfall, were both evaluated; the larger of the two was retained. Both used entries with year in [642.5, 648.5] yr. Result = 0.80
